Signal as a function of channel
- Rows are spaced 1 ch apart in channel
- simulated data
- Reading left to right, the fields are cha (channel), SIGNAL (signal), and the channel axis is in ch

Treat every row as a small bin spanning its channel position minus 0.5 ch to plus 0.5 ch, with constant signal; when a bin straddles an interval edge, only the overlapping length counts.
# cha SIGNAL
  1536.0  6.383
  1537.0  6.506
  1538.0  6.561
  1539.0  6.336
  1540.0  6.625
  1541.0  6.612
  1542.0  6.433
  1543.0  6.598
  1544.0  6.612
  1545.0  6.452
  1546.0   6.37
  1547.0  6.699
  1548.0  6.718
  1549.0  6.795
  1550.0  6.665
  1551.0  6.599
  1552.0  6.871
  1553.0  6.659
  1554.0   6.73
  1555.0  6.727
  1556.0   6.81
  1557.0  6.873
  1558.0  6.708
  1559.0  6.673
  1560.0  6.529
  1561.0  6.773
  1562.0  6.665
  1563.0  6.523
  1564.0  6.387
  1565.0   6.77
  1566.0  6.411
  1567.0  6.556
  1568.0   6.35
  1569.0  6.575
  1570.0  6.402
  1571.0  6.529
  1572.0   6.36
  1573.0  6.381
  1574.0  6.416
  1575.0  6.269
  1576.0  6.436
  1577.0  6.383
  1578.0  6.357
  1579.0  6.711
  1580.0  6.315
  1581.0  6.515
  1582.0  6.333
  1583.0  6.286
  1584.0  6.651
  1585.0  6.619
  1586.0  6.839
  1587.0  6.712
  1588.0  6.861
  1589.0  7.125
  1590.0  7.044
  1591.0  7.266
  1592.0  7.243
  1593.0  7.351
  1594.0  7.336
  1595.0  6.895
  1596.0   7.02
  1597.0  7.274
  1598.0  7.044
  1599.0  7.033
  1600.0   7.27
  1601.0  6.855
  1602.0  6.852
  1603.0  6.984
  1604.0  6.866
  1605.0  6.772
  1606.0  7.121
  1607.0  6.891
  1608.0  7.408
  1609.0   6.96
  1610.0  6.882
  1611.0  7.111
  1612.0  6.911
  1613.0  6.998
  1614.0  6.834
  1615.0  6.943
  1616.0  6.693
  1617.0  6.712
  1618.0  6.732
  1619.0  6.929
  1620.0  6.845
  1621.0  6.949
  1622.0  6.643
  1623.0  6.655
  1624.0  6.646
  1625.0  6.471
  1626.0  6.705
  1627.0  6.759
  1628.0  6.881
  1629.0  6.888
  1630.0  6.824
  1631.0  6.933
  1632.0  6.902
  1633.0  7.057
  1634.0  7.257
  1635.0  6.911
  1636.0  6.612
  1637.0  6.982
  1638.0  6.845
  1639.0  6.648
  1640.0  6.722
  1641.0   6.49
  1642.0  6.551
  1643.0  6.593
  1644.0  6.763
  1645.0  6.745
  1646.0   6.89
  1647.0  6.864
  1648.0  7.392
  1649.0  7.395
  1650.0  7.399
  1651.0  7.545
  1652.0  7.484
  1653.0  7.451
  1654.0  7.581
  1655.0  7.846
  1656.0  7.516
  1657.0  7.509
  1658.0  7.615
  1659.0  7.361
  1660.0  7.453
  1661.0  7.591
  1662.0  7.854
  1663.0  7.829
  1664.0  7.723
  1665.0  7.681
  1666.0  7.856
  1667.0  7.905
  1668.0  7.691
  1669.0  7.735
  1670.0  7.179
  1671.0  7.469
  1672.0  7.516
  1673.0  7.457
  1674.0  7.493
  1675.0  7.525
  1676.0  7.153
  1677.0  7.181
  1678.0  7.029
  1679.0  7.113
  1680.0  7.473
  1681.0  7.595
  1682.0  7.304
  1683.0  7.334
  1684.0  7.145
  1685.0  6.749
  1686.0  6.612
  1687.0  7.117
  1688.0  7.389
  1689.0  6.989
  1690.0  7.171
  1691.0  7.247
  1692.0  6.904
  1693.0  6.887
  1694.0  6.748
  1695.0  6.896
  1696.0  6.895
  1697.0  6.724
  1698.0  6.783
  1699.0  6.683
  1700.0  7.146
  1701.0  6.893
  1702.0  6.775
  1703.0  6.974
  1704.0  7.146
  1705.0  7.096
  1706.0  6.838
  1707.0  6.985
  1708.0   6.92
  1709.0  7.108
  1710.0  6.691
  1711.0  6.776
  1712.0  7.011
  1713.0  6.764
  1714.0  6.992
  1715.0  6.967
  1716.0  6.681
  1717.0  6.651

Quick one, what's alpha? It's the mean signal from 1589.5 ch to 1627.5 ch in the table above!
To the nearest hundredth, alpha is 6.94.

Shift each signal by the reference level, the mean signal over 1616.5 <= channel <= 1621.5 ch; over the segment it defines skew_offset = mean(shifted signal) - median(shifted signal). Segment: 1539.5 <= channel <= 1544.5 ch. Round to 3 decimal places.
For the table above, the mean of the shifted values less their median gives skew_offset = -0.036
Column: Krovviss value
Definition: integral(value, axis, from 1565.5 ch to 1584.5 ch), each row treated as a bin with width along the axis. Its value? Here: 122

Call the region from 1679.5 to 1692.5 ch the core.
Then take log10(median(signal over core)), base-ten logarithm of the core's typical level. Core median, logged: 0.856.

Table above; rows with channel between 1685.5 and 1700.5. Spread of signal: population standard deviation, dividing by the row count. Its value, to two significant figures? 0.22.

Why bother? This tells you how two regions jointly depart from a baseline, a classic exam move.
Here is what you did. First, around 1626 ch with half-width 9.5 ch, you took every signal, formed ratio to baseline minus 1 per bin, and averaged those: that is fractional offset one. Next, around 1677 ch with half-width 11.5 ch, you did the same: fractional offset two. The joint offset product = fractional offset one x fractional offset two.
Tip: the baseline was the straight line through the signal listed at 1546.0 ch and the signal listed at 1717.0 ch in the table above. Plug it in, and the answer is 0.0058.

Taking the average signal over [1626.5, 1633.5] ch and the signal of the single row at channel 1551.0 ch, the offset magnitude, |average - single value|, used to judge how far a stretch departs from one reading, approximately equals 0.3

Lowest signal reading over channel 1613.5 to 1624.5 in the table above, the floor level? 6.643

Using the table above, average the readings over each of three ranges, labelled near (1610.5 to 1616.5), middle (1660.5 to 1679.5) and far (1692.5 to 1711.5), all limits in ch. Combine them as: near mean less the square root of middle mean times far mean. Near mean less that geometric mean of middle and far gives -0.29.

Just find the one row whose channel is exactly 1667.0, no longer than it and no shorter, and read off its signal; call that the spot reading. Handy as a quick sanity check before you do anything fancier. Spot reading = 7.905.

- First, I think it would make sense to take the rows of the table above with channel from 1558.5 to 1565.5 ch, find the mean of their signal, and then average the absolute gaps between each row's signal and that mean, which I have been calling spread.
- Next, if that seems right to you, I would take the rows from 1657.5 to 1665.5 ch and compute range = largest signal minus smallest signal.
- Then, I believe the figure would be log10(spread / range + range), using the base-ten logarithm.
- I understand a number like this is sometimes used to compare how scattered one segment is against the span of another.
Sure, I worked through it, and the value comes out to -0.14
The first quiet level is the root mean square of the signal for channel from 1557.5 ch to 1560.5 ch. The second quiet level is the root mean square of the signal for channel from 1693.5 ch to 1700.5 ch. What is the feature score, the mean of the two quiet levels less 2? 4.7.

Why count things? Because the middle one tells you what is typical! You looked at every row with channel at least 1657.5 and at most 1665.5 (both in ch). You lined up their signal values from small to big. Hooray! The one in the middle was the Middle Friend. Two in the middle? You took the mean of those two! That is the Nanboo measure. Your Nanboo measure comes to 7.65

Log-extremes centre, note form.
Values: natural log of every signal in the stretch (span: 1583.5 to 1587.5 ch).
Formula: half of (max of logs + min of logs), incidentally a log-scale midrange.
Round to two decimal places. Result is 1.91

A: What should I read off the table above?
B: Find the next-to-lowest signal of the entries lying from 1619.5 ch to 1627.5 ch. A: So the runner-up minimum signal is 6.643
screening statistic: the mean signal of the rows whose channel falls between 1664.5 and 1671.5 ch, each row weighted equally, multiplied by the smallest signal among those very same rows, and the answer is 55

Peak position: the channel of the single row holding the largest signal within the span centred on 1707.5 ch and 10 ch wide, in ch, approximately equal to 1704.0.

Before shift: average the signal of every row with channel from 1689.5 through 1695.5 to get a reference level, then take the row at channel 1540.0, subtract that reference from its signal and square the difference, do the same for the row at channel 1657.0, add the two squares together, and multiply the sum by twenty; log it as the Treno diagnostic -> 8.1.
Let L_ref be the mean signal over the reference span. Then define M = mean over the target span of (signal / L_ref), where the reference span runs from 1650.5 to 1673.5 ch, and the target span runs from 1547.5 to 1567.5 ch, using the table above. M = 0.878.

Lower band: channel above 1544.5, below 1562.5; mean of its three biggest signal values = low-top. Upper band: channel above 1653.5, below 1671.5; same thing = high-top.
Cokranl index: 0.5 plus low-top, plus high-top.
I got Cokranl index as 15.22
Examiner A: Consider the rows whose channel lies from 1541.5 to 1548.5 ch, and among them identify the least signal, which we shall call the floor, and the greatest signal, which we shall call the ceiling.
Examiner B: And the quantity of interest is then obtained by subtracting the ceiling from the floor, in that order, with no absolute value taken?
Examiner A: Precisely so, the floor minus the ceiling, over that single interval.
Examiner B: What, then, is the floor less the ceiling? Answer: -0.35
